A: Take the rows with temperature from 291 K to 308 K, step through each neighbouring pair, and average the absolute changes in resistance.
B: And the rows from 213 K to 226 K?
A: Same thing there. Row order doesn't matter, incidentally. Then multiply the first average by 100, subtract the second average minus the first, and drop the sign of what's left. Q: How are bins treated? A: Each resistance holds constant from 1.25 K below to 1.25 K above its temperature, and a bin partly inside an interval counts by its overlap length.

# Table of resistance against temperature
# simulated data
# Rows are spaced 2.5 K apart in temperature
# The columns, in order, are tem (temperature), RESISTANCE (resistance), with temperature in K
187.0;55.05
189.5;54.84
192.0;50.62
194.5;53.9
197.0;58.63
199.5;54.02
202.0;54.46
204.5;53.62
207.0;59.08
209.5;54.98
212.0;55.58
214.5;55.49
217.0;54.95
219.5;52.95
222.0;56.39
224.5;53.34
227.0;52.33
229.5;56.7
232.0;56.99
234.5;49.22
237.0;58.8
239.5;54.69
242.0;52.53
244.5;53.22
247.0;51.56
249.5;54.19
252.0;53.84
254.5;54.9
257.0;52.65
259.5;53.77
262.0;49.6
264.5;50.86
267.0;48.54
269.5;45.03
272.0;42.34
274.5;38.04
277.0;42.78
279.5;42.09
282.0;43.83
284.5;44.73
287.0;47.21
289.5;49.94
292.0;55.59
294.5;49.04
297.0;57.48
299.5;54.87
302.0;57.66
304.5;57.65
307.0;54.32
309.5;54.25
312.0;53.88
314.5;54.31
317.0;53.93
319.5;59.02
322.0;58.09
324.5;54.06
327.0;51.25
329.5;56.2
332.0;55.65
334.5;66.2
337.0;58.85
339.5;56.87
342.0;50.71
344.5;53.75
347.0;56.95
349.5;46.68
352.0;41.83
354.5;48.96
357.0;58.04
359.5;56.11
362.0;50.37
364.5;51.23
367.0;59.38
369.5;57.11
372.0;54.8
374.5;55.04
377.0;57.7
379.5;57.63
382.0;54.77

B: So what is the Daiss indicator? 397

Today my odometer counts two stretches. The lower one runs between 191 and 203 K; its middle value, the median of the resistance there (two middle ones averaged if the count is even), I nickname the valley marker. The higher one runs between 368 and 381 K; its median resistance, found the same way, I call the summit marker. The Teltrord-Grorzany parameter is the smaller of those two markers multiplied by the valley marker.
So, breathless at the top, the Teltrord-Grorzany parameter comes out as 2918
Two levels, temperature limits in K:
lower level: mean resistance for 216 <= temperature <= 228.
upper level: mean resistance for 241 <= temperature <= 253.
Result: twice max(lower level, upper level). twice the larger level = 108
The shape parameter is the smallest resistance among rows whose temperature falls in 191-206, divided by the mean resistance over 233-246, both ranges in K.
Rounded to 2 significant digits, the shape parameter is 0.94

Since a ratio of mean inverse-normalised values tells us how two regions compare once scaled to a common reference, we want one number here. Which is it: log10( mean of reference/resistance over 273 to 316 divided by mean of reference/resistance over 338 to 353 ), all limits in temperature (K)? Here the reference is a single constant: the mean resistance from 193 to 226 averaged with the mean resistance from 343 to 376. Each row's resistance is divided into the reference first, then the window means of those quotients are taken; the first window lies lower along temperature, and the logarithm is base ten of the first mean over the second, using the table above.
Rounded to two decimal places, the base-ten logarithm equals 0.01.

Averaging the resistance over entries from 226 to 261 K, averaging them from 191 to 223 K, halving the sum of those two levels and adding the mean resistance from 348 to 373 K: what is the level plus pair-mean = 107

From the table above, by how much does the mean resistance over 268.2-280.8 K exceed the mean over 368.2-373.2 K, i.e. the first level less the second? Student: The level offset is -14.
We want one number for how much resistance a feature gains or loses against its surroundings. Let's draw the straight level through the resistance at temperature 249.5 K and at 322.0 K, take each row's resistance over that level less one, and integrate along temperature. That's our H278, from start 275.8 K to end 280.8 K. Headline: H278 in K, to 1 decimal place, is -1.2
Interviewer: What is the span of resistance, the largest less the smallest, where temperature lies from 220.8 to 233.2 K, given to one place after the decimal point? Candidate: 4.7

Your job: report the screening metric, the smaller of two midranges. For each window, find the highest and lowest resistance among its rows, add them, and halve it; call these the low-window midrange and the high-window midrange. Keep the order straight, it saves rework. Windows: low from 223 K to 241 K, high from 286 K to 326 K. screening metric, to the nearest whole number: 53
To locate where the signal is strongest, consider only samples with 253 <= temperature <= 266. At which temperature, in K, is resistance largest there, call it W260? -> 254.5 K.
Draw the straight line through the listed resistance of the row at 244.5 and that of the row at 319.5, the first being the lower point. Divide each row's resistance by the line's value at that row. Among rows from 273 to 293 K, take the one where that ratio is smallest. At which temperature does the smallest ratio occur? 274.5 K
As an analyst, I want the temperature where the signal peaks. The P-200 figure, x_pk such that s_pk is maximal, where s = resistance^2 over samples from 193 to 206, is 197.0 K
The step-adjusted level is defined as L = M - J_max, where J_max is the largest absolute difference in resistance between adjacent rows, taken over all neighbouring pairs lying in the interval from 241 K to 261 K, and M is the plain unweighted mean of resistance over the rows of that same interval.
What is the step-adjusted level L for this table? 50.7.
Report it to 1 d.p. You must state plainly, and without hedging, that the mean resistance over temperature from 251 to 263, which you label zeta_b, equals 53.0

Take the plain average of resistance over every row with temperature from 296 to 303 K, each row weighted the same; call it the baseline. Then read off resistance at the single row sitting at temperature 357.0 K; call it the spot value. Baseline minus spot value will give -1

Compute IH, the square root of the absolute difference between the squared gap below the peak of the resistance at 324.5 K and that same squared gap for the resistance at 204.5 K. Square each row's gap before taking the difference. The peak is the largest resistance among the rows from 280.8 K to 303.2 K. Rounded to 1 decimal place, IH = 1.8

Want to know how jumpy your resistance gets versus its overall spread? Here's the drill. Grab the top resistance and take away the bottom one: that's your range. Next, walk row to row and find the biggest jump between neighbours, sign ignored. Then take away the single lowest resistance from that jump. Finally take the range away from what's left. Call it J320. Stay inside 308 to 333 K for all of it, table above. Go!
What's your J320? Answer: -54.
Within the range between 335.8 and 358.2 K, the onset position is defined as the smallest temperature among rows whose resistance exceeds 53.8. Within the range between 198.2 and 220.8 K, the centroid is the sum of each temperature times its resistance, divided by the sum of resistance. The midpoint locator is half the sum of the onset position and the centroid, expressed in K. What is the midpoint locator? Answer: 273.2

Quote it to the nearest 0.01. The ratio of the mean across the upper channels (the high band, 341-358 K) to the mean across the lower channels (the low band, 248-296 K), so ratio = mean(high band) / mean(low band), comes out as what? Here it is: 1.05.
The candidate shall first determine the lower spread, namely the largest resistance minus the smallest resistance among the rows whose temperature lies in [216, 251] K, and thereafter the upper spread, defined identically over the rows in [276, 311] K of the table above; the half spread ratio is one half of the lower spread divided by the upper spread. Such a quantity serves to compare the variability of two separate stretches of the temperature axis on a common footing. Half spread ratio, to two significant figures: 0.31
